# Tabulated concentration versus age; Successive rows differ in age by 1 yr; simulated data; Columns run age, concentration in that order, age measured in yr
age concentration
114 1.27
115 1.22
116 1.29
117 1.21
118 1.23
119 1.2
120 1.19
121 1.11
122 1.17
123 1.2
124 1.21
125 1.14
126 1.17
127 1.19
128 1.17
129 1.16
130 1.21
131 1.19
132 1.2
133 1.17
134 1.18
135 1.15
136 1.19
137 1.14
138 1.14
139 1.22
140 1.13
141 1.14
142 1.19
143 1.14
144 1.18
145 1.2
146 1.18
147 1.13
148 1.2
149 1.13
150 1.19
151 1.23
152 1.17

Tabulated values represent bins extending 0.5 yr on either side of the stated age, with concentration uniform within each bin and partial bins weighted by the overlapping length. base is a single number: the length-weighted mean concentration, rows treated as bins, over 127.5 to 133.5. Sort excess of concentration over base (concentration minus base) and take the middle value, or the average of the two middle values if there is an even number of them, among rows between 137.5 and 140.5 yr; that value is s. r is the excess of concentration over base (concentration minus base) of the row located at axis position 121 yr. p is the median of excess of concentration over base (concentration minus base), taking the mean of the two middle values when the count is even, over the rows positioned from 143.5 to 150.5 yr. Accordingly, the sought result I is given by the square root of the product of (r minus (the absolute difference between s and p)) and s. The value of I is 0.070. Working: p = -0.003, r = -0.07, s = -0.043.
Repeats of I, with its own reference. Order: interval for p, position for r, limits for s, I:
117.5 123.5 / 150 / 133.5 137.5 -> 0.021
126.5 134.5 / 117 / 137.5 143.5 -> 0.028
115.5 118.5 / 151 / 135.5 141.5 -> 0.043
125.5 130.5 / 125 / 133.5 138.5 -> 0.046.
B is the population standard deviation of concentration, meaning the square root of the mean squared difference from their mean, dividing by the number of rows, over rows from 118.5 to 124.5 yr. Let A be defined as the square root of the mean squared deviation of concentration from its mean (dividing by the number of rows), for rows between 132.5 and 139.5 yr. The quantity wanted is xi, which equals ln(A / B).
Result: -0.21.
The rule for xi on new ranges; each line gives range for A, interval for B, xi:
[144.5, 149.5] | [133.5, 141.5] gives 0.07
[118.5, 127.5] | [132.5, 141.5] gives 0.08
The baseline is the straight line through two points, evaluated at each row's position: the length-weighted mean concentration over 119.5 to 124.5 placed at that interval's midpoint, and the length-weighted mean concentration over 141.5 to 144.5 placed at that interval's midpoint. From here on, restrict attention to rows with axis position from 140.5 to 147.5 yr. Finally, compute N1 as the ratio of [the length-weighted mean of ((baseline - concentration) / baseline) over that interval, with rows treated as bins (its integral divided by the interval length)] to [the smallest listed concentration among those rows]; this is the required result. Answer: 0.003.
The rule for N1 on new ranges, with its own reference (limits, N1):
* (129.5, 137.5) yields -0.005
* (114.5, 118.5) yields -0.042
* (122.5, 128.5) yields -0.004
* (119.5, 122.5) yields 0.015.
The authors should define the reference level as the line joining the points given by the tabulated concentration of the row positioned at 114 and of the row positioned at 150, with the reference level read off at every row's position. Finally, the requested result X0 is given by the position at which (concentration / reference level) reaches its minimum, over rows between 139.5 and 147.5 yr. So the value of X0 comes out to 140 yr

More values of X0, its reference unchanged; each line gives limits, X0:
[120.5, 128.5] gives 121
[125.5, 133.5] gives 129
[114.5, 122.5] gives 121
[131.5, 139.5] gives 137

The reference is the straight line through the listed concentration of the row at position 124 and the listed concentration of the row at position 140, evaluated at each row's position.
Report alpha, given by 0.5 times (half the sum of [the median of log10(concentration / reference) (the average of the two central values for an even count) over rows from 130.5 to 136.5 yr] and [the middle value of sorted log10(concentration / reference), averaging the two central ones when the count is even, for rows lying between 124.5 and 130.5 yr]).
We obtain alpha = 0.000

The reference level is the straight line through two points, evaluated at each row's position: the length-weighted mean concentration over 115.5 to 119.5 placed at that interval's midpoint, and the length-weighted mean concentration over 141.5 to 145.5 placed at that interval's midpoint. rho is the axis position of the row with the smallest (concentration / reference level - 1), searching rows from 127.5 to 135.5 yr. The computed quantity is 129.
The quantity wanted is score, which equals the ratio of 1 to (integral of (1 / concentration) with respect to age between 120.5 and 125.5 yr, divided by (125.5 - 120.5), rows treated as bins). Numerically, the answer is 1.16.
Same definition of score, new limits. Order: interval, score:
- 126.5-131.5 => 1.18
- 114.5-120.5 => 1.22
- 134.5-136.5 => 1.17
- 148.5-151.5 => 1.18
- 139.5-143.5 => 1.15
